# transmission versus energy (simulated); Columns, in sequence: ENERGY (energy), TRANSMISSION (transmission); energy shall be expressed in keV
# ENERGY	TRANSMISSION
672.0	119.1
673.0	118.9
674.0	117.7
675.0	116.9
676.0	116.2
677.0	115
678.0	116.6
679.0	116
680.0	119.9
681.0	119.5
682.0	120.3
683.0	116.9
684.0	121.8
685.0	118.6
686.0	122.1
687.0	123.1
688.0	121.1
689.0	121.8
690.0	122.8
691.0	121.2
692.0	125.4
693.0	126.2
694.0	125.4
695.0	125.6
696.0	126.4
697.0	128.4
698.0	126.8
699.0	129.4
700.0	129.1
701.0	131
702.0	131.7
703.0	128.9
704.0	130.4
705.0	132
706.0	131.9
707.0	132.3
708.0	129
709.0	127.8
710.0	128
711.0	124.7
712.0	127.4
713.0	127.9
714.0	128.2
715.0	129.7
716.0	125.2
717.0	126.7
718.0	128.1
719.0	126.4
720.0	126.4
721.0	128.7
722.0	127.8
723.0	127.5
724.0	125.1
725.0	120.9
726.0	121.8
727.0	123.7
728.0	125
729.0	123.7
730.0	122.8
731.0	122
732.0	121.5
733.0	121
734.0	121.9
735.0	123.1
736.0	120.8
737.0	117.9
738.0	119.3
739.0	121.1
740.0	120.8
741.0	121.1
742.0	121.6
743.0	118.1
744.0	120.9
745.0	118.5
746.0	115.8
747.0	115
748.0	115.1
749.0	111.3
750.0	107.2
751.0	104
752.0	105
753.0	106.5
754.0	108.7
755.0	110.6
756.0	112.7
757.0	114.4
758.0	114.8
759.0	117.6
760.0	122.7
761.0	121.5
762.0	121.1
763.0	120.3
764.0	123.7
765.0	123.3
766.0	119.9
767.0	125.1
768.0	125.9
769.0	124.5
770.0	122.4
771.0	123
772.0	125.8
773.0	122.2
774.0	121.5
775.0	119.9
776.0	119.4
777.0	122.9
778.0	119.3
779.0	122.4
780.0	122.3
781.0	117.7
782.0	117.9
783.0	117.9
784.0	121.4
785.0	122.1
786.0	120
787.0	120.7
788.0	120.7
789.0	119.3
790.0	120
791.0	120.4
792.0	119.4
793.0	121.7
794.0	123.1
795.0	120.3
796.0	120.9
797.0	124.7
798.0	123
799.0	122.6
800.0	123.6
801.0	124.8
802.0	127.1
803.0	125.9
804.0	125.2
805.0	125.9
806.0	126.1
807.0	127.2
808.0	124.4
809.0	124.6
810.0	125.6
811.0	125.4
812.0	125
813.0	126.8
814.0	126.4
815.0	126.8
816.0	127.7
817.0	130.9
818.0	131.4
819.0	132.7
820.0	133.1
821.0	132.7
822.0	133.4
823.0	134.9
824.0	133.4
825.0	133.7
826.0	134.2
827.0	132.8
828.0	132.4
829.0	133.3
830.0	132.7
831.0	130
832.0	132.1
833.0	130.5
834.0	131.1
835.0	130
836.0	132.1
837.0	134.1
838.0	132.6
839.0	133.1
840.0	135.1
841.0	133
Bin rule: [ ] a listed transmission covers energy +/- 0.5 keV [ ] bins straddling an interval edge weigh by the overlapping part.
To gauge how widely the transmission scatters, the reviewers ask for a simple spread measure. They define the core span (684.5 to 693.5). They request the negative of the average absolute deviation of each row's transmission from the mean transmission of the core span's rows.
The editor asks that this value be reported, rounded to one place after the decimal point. -1.7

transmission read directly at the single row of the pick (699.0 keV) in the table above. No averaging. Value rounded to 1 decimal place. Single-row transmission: 129.4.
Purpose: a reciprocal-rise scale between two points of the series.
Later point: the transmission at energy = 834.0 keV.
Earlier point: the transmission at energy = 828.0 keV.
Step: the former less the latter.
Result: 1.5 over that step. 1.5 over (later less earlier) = -1.2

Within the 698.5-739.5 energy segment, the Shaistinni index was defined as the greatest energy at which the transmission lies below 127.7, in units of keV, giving 739.0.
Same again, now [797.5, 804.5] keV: 804.0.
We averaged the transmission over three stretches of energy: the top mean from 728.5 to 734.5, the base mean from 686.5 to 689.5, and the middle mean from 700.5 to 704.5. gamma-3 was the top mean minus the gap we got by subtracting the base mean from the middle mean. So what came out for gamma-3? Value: 114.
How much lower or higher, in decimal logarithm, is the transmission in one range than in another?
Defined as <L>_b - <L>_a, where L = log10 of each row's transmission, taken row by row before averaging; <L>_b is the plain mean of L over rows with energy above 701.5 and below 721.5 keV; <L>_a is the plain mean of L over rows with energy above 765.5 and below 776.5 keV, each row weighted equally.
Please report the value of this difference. 0.020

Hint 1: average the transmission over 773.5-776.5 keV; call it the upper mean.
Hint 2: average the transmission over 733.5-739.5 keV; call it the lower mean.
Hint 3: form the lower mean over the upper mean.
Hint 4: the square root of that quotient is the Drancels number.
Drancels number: 1.00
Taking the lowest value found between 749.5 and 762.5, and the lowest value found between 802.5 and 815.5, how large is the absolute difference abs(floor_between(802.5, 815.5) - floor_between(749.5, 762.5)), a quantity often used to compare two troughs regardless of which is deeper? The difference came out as 20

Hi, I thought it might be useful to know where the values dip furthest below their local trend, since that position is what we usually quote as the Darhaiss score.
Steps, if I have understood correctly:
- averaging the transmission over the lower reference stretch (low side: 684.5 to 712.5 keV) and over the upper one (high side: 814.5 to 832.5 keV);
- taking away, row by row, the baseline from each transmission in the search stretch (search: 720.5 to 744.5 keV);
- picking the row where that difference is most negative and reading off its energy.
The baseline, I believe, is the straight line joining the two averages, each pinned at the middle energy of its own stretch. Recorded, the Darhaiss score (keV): 743.0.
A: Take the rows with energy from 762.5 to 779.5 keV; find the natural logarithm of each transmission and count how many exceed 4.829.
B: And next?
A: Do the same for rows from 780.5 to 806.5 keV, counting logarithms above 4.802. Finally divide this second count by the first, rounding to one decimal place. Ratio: 4.0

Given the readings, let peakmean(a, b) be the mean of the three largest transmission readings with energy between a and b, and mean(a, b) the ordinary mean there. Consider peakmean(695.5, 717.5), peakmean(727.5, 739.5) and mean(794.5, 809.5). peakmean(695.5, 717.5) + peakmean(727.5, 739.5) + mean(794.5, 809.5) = 380.4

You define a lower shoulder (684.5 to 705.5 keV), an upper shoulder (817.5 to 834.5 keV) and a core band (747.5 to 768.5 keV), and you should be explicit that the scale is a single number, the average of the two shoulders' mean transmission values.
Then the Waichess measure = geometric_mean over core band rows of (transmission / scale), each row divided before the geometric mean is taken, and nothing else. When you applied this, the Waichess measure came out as 0.894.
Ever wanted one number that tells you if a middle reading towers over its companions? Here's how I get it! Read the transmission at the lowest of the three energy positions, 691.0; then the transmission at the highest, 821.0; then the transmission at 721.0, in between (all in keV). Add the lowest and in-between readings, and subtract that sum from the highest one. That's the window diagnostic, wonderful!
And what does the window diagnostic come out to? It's -117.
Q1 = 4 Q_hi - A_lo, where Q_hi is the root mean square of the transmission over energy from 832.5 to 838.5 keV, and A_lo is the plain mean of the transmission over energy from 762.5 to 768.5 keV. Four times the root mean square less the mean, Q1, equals 404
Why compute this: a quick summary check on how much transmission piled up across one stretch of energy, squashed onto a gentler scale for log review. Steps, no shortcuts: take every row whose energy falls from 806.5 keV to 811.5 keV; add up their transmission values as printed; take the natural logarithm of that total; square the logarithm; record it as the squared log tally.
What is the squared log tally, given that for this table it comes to 41.5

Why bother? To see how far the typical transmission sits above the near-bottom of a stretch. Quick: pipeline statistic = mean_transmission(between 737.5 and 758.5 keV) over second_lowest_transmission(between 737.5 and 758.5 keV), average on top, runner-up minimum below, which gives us 1.09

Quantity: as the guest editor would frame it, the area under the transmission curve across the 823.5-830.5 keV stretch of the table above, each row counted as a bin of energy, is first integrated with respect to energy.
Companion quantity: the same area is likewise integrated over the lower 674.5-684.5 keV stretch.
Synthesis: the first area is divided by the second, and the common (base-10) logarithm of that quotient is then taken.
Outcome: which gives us -0.10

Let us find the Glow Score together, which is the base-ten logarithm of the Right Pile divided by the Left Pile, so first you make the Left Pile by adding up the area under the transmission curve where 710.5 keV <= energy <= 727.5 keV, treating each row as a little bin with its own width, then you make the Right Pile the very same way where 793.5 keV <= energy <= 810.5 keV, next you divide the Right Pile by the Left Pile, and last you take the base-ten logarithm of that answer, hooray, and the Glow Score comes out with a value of -0.01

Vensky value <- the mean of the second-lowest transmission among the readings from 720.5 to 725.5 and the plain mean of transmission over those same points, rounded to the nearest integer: 126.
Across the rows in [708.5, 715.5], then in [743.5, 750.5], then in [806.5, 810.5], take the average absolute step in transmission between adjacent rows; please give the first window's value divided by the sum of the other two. 0.388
